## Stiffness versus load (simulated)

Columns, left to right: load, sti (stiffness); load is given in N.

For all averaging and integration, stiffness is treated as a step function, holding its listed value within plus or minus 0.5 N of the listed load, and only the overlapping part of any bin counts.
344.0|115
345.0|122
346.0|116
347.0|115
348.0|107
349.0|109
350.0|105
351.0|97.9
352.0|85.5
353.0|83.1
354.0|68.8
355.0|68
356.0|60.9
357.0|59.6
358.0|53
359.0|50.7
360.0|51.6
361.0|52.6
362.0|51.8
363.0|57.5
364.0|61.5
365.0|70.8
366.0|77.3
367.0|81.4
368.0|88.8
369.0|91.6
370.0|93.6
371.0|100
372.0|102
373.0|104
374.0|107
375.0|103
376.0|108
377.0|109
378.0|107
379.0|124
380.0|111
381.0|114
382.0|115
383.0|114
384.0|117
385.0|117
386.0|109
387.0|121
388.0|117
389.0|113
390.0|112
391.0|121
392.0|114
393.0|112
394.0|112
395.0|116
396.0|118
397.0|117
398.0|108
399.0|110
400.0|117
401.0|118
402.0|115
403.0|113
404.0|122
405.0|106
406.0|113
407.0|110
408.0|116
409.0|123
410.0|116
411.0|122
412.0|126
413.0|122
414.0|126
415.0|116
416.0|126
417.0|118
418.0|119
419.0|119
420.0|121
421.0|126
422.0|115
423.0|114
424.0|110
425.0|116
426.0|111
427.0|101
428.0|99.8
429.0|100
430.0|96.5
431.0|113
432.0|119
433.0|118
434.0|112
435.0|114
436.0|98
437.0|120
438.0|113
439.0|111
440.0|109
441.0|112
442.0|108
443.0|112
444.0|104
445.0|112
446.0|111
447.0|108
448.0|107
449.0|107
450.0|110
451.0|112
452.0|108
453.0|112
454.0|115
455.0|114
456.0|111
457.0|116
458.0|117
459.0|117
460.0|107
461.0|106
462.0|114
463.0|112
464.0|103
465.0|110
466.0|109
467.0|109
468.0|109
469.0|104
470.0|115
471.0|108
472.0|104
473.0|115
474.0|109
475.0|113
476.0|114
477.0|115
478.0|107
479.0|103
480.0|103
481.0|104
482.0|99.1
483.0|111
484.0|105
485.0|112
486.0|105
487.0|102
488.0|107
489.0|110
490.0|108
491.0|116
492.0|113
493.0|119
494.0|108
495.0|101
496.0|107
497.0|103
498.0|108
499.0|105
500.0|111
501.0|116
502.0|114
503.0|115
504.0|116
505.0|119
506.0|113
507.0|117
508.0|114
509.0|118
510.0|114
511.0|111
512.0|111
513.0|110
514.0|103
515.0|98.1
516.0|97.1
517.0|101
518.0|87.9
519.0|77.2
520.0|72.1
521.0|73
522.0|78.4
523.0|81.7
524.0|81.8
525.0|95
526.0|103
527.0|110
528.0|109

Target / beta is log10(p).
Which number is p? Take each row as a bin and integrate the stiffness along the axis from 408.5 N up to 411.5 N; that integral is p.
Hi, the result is 2.56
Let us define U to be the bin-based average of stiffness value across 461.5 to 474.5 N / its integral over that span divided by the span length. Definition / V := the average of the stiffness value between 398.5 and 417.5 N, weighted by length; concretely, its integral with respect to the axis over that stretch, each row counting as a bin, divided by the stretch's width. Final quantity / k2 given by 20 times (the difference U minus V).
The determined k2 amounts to -166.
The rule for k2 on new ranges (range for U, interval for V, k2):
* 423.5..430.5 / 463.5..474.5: -75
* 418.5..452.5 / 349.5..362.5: 849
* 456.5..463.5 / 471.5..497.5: 90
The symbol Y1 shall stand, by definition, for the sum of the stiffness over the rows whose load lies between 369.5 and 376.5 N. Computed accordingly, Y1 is 718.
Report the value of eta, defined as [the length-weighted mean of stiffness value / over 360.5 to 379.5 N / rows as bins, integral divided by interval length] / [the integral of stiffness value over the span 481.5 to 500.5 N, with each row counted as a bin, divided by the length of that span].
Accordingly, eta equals 0.82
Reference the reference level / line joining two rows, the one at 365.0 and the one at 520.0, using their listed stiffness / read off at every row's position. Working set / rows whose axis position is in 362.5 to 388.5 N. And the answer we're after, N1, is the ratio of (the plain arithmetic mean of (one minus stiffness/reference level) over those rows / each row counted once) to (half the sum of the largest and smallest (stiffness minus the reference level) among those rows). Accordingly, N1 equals -0.0212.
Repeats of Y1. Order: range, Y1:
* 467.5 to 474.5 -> 764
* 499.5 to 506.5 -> 804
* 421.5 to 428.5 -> 767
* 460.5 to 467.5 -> 763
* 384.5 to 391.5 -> 810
